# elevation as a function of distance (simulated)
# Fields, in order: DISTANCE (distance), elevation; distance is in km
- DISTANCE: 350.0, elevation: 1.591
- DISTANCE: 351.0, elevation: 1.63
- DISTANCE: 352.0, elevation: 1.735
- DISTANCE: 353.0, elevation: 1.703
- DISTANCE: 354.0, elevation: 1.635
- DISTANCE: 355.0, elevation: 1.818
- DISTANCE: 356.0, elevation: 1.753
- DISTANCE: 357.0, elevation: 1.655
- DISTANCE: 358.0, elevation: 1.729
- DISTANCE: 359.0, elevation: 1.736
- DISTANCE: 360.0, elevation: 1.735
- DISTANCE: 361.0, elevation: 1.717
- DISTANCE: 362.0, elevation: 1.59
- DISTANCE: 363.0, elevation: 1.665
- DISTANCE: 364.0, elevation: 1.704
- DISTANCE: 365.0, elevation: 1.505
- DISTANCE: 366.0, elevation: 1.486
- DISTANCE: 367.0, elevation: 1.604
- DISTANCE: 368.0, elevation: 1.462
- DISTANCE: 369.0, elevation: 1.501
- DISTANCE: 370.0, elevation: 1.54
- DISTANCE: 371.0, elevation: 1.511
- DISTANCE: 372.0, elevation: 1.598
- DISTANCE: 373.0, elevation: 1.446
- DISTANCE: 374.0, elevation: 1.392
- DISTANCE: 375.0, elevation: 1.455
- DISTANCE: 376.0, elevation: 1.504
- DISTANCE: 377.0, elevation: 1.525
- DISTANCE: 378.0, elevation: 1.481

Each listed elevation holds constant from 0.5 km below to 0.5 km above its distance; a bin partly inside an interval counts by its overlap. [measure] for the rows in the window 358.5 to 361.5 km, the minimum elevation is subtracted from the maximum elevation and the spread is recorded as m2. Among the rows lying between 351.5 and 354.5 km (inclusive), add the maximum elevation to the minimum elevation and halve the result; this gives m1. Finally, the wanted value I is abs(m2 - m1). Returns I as 1.67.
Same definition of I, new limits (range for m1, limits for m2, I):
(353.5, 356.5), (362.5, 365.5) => 1.53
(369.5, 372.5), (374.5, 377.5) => 1.48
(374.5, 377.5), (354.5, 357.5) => 1.33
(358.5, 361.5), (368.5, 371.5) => 1.69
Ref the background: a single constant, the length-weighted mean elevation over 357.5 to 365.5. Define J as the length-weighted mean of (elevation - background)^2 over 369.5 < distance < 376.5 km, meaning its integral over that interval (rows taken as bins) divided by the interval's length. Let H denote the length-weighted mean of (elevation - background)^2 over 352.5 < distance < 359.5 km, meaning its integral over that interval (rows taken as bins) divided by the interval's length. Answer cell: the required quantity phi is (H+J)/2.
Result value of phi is 0.0209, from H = 0.0053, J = 0.036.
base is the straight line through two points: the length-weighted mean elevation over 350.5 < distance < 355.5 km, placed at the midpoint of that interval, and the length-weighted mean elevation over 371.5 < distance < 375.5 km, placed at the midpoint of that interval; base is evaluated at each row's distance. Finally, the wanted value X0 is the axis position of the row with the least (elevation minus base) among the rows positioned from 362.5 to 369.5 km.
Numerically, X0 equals 368.0 km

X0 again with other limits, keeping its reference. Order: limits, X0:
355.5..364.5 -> 362.0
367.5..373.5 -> 368.0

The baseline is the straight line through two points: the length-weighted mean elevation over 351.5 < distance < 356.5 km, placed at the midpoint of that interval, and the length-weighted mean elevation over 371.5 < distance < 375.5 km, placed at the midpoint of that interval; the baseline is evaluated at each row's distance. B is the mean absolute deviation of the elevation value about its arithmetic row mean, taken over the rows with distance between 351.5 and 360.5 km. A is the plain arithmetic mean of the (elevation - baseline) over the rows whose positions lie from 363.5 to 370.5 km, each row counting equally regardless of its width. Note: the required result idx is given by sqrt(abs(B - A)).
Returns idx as 0.23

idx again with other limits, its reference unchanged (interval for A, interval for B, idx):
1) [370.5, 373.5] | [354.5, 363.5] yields 0.15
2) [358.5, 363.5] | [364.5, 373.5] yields 0.10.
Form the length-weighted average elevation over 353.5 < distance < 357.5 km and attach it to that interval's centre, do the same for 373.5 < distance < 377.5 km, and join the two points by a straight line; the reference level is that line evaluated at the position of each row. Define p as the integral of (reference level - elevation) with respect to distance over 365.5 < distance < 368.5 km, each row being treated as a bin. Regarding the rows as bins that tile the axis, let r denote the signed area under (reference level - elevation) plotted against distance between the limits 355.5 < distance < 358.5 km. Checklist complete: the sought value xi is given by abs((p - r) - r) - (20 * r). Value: 1.2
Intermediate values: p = 0.17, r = -0.05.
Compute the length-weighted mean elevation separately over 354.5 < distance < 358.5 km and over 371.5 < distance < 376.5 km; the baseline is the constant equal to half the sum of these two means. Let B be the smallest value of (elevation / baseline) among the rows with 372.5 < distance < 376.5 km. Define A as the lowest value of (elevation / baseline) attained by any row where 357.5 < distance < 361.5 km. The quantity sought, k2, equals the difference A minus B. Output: 0.20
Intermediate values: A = 1.07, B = 0.87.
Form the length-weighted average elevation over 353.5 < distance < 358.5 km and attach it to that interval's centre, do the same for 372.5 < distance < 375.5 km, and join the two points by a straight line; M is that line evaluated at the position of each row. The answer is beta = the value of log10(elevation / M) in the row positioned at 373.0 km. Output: 0.000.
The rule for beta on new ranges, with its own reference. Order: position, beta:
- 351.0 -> -0.043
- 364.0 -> 0.030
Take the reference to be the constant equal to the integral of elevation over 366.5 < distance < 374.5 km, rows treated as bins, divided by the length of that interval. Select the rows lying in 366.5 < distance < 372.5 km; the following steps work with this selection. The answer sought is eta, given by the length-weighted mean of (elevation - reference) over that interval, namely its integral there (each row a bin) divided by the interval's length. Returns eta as 0.03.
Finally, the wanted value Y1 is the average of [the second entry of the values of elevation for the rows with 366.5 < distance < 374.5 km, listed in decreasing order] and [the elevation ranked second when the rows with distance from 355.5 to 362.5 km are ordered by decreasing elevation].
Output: 1.67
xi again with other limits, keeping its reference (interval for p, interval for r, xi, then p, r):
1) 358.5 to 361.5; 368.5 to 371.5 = -0.8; -0.21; 0.06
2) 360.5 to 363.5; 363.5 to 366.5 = -1.7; -0.07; 0.10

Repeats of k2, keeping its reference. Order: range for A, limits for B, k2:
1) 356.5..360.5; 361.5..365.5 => 0.09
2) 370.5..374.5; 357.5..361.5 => -0.20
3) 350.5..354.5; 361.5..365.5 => 0.08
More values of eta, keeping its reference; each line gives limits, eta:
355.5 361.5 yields 0.21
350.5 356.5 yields 0.21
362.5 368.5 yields 0.06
